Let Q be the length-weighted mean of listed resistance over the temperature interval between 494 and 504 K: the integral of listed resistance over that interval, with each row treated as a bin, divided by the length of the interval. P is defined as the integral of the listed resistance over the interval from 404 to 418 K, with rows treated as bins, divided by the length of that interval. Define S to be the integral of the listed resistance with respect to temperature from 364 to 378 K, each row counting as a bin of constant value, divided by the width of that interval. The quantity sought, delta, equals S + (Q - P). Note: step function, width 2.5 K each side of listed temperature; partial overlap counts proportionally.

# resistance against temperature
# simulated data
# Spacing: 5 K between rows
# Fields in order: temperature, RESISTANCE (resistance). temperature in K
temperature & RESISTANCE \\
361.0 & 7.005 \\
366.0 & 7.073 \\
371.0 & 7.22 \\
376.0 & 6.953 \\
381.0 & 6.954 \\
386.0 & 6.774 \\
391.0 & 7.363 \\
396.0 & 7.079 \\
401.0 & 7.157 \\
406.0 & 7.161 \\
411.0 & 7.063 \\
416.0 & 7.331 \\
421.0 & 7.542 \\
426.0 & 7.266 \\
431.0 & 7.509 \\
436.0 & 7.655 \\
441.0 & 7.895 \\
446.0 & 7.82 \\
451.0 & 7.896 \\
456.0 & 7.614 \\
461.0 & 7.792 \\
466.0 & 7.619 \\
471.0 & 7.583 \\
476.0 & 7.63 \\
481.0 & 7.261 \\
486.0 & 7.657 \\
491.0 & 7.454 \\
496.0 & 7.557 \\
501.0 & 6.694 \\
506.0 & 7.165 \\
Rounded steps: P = 7.18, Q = 7.11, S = 7.09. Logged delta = 7.01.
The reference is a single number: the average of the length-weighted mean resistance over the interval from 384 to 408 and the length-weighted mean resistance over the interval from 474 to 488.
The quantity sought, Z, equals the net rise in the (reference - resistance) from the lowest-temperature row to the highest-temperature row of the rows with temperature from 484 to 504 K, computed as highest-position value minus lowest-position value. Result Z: 1.0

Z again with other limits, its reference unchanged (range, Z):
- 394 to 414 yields 0.0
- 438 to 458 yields 0.3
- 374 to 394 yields -0.4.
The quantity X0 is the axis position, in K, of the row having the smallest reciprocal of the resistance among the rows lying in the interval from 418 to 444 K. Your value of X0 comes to 441.0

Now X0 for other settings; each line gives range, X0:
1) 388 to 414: 391.0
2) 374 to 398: 391.0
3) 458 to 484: 461.0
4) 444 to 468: 451.0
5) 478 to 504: 486.0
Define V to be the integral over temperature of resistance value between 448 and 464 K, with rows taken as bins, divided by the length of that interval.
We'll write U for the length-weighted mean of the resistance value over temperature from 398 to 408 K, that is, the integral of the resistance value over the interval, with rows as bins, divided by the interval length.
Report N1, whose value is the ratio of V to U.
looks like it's 1.09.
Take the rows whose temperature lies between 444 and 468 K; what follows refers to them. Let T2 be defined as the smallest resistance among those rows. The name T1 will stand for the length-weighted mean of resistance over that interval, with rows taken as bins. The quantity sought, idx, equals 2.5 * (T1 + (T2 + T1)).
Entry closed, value 57.8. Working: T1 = 7.75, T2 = 7.614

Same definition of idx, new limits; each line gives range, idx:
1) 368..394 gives 52.2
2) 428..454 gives 57.5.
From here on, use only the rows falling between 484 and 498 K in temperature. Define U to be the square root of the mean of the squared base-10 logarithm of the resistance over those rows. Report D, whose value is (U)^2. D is 0.771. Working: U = 0.878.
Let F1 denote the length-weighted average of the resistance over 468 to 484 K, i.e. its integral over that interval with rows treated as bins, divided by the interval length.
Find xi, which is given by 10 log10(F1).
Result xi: 8.75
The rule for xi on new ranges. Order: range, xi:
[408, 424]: 8.64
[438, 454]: 8.95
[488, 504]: 8.60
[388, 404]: 8.56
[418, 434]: 8.72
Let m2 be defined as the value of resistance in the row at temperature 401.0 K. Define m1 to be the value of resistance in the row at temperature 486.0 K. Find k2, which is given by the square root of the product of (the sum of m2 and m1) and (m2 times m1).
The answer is 28.5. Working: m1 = 7.657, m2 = 7.157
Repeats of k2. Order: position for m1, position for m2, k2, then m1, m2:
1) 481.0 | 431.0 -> 28.4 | 7.261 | 7.509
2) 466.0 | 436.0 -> 29.8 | 7.619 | 7.655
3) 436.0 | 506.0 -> 28.5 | 7.655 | 7.165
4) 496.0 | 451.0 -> 30.4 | 7.557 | 7.896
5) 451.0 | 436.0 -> 30.7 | 7.896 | 7.655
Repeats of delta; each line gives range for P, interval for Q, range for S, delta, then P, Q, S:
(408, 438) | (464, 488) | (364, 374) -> 7.30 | 7.39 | 7.55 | 7.14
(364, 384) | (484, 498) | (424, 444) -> 8.10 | 7.04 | 7.55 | 7.60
